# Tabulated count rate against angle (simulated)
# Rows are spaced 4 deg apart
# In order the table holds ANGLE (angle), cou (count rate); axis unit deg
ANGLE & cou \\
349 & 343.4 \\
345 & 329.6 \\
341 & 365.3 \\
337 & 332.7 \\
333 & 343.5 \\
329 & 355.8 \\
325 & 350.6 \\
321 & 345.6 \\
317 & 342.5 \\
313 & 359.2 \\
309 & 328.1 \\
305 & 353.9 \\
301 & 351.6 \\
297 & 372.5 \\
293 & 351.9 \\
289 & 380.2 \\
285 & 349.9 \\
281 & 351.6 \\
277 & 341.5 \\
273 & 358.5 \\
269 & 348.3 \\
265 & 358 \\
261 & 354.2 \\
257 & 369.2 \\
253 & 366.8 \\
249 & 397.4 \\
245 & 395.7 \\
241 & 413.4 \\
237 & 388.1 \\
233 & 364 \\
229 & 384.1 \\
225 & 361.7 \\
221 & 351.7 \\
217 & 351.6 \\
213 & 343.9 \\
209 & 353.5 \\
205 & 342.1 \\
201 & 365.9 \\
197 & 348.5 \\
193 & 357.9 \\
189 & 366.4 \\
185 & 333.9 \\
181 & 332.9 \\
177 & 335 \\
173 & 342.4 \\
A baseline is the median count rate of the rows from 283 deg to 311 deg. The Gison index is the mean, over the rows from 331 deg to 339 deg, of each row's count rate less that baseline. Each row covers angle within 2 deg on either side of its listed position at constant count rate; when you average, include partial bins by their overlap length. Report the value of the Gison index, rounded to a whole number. -14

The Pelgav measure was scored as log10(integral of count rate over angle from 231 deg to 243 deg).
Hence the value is 3.67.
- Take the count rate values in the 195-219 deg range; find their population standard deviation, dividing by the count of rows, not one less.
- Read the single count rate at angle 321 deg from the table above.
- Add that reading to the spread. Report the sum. 353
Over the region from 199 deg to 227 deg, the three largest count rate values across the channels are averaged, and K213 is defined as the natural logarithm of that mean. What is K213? 5.89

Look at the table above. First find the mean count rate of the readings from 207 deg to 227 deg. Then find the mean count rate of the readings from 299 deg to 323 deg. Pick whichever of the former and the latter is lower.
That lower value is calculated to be 347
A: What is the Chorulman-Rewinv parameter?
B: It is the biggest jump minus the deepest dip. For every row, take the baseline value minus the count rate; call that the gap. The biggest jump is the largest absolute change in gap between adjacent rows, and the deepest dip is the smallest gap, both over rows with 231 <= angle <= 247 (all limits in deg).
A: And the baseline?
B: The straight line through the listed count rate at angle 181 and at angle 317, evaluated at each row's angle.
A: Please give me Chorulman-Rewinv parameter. 101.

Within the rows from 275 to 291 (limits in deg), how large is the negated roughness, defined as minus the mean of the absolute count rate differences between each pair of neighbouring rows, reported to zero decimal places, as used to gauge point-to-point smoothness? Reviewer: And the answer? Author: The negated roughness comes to -14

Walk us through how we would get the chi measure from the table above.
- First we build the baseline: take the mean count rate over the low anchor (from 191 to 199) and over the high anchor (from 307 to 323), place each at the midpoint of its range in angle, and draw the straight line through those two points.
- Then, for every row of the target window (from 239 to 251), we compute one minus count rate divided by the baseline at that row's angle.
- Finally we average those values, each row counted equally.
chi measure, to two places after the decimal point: -0.15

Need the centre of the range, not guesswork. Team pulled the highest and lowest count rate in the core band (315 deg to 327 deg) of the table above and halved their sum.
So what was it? 347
